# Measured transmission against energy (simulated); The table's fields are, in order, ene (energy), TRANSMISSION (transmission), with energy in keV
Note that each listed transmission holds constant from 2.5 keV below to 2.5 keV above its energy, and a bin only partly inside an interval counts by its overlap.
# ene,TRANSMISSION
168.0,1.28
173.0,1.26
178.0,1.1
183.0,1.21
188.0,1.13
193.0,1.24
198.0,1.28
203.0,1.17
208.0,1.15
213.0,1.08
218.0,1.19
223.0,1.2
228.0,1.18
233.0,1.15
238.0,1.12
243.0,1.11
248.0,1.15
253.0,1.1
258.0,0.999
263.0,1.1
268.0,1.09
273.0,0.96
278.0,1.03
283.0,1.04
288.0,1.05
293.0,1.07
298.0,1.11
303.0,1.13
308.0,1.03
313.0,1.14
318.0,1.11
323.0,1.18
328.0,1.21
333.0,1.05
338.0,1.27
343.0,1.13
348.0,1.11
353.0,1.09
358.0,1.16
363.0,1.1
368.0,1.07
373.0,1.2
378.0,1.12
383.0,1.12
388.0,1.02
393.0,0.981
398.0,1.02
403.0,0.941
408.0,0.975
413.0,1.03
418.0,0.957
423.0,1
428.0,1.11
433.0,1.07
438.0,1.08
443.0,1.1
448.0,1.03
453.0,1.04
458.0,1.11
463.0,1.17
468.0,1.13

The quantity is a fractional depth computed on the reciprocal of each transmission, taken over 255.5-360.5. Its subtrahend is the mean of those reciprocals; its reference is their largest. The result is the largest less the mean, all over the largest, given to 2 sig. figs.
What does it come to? 0.12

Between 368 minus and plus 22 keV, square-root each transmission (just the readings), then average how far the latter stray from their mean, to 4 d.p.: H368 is 0.0169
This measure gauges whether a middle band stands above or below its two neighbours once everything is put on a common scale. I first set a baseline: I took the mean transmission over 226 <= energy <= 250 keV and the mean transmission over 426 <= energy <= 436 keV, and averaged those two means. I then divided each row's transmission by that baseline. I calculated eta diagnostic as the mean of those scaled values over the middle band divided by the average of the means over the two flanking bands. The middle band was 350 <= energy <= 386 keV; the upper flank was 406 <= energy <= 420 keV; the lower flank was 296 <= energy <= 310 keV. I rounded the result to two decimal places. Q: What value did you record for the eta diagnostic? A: 1.08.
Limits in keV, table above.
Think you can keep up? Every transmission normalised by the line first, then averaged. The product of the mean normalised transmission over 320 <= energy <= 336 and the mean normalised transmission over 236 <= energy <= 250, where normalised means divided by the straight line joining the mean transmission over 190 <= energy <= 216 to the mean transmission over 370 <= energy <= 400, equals 1.00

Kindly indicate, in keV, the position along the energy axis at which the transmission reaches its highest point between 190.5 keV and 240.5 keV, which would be 198.0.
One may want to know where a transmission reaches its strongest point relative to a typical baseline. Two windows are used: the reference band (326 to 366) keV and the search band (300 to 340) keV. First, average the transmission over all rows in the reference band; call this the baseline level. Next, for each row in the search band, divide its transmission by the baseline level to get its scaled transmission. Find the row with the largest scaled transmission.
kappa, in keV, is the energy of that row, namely 338.0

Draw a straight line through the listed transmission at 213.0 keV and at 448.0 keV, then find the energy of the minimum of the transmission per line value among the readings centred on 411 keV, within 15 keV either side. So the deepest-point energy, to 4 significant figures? 403.0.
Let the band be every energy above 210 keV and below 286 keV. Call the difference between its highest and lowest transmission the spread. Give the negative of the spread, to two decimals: -0.24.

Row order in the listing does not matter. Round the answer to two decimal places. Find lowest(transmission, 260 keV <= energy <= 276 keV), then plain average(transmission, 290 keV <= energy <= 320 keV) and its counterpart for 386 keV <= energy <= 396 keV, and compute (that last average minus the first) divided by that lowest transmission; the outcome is -0.10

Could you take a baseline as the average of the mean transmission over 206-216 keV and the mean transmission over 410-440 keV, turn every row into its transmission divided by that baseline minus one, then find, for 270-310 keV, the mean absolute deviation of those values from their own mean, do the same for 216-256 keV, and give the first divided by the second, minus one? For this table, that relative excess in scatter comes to 0.3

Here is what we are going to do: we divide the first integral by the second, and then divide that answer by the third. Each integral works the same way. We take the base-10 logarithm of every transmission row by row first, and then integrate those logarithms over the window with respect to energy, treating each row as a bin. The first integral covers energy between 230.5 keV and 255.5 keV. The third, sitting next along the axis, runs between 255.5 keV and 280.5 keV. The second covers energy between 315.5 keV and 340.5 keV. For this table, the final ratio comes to 2.2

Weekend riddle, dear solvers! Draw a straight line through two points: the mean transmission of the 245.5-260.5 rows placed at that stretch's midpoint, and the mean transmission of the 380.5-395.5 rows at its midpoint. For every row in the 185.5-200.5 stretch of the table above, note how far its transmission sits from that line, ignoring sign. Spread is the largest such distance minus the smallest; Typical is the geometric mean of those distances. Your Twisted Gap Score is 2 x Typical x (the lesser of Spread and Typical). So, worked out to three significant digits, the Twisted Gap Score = 0.0151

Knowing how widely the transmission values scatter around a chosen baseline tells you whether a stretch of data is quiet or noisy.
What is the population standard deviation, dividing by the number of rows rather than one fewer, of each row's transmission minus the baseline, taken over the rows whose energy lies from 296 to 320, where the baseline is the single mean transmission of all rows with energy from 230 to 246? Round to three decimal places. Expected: 0.039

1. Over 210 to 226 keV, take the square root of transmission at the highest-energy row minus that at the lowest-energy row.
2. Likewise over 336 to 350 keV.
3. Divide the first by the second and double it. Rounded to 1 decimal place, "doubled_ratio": -1.5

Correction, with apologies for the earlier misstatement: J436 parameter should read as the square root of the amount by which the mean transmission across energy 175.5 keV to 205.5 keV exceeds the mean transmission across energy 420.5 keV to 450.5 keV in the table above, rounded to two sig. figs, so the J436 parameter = 0.35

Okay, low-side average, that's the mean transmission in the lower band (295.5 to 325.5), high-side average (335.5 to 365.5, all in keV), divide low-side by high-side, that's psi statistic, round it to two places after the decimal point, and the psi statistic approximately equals 0.98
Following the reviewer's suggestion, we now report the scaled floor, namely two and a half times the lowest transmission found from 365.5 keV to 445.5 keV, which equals 2.35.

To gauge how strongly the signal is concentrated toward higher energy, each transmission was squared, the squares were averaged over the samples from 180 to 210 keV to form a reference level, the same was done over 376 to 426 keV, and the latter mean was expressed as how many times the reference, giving 0.72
